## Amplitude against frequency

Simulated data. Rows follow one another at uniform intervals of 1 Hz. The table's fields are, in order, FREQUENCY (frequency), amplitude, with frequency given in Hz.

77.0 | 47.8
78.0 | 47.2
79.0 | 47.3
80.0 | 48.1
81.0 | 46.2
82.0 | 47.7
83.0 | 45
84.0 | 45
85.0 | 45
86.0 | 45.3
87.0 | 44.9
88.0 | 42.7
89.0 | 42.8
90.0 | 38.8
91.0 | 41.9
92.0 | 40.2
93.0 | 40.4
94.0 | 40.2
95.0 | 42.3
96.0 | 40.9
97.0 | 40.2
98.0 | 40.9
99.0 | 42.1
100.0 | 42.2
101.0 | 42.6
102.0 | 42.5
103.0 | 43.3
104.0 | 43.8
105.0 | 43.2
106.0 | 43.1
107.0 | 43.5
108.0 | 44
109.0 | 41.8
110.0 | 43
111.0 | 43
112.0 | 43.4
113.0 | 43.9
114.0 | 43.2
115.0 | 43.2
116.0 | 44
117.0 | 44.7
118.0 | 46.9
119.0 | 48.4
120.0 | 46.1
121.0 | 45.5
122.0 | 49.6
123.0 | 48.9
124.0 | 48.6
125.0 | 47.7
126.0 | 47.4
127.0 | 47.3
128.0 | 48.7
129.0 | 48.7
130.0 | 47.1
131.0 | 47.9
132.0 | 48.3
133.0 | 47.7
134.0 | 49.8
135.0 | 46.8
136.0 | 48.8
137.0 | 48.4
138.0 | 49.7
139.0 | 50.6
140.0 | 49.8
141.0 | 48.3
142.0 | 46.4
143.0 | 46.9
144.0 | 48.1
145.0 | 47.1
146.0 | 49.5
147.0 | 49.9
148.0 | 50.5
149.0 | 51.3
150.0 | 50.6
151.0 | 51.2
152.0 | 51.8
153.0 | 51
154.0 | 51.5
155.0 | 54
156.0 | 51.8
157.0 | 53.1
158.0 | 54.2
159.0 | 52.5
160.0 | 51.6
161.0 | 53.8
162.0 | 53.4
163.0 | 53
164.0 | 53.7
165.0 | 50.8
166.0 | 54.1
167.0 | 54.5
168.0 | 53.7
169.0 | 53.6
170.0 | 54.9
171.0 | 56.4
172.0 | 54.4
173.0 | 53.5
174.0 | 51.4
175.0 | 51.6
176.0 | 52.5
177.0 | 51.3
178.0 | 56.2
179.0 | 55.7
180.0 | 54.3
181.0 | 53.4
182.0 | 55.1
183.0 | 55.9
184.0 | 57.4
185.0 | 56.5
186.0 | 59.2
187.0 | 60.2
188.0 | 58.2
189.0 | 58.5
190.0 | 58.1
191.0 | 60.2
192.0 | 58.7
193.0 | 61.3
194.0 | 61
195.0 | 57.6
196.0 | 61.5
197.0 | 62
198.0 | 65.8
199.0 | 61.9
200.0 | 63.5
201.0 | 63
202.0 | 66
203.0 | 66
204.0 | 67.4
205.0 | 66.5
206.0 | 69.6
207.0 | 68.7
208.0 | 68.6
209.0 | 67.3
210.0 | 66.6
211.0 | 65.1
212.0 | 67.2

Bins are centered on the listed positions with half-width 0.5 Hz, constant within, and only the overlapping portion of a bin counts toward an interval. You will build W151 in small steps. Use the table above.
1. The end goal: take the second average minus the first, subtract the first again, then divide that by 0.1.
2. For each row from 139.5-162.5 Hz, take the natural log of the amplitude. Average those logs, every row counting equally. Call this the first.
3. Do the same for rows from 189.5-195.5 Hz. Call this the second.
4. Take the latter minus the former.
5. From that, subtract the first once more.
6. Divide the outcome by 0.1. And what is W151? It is -37.7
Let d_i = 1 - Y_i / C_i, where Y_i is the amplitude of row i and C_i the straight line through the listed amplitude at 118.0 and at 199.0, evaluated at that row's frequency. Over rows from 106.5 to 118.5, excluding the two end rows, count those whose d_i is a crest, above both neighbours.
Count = 3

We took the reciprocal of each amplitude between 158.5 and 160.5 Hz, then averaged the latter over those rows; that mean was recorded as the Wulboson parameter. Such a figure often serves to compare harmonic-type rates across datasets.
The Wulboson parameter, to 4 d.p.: 0.0192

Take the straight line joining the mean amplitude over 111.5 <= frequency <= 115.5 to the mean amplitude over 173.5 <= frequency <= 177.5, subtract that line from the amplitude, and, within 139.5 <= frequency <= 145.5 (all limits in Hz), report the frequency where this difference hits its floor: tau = 142.0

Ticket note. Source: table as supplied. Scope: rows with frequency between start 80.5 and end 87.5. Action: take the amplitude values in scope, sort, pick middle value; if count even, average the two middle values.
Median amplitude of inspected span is 45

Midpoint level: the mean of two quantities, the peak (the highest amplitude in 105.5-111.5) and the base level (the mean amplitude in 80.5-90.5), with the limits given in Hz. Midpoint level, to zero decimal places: 44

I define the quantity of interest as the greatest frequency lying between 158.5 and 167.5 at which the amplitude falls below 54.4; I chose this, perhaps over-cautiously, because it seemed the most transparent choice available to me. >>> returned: 166.0 Hz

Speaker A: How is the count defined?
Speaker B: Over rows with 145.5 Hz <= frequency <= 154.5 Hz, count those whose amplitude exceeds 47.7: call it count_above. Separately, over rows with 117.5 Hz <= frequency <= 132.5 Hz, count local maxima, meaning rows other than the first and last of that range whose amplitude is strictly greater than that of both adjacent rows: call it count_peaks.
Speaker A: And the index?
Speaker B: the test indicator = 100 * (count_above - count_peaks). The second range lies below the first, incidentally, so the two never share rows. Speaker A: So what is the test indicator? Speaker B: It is 700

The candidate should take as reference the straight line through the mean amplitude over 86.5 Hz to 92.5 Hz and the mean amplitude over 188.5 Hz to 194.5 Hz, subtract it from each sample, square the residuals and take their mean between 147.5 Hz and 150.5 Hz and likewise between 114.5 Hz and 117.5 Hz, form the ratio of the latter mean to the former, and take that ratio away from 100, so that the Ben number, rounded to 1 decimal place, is 97.0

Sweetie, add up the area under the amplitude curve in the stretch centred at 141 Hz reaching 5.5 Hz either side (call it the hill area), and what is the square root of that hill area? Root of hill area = 23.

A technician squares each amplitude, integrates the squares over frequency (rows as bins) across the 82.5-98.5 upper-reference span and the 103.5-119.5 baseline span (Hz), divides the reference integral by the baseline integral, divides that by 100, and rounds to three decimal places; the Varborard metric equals 0.009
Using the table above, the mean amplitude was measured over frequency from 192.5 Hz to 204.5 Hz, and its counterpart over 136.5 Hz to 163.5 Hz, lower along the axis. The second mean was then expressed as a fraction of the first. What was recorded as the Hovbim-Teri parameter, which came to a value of 0.80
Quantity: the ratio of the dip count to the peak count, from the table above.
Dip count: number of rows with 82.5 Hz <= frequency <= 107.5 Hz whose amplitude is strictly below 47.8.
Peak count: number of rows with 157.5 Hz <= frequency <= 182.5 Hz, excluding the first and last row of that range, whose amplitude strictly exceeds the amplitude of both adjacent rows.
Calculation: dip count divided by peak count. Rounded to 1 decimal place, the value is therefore 4.2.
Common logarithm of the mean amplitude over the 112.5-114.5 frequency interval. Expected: 1.64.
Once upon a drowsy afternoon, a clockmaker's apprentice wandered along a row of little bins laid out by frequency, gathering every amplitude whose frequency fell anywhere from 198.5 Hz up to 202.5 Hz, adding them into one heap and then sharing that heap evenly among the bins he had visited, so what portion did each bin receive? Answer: 63.6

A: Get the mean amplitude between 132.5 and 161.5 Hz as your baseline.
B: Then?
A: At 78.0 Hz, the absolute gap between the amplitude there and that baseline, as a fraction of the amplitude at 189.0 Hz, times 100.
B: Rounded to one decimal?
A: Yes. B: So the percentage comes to 5.2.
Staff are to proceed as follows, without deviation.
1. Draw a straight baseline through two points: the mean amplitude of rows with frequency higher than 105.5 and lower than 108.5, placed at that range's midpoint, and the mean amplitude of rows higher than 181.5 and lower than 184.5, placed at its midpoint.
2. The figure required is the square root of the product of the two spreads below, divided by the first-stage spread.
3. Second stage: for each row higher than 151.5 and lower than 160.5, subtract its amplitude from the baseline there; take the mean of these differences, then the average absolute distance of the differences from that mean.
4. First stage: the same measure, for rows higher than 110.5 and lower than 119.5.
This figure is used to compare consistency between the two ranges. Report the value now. 0.87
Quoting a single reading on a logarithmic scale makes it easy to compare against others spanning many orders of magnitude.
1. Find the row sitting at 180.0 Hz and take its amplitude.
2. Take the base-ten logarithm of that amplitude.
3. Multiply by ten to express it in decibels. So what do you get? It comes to 17.3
